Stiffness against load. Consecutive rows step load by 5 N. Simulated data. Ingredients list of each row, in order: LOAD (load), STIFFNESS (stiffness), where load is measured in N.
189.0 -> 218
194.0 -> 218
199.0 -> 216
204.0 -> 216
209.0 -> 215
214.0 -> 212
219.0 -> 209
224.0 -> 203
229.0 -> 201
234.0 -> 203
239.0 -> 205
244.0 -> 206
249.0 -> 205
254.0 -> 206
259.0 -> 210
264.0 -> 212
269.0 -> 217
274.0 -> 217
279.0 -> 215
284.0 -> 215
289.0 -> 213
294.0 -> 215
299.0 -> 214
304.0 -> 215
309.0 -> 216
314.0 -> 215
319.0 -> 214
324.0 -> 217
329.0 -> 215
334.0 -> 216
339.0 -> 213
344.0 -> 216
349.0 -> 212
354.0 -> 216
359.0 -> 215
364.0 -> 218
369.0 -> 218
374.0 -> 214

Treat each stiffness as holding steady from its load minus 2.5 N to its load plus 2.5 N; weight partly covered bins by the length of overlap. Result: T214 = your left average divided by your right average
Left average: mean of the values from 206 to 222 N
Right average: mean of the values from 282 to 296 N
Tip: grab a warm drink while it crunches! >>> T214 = 0.99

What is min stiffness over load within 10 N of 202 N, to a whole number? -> 215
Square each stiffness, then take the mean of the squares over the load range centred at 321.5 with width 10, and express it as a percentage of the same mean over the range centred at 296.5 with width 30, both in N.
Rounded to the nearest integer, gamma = 101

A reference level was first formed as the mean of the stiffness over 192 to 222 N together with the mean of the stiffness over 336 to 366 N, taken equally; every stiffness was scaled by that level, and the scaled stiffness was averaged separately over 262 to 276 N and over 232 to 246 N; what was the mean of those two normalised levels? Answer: 0.98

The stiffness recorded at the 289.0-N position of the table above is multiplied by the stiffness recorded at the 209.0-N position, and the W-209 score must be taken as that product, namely 45795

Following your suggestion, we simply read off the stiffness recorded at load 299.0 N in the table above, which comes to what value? 214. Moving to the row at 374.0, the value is 214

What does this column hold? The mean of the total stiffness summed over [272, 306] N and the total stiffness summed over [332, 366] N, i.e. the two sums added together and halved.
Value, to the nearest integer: 1505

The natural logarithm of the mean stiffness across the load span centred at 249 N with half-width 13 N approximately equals 5.33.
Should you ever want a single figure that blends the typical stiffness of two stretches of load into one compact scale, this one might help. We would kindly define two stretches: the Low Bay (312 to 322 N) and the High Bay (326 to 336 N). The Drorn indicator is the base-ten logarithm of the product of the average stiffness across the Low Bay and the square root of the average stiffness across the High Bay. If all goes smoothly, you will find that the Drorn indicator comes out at 3.50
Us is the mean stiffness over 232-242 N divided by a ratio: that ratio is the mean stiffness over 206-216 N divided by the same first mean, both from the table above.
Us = 195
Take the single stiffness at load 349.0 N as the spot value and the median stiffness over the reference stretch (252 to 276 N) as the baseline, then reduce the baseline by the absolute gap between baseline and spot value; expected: 212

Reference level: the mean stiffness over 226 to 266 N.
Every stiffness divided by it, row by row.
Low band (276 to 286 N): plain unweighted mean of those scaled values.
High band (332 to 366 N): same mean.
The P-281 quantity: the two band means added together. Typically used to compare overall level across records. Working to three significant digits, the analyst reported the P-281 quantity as 2.09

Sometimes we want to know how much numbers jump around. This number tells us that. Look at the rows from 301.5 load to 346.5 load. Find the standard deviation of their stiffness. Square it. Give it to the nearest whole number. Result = 1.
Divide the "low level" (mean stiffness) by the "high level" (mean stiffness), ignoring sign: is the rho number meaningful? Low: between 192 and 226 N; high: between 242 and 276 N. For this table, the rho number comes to 1.011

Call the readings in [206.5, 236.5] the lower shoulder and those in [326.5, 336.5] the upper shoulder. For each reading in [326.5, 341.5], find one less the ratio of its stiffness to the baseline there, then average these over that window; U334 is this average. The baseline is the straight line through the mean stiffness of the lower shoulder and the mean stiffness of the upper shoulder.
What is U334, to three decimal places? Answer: 0.005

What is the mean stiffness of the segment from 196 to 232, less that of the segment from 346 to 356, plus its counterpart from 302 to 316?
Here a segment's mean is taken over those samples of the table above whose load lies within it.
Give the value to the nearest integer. 212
